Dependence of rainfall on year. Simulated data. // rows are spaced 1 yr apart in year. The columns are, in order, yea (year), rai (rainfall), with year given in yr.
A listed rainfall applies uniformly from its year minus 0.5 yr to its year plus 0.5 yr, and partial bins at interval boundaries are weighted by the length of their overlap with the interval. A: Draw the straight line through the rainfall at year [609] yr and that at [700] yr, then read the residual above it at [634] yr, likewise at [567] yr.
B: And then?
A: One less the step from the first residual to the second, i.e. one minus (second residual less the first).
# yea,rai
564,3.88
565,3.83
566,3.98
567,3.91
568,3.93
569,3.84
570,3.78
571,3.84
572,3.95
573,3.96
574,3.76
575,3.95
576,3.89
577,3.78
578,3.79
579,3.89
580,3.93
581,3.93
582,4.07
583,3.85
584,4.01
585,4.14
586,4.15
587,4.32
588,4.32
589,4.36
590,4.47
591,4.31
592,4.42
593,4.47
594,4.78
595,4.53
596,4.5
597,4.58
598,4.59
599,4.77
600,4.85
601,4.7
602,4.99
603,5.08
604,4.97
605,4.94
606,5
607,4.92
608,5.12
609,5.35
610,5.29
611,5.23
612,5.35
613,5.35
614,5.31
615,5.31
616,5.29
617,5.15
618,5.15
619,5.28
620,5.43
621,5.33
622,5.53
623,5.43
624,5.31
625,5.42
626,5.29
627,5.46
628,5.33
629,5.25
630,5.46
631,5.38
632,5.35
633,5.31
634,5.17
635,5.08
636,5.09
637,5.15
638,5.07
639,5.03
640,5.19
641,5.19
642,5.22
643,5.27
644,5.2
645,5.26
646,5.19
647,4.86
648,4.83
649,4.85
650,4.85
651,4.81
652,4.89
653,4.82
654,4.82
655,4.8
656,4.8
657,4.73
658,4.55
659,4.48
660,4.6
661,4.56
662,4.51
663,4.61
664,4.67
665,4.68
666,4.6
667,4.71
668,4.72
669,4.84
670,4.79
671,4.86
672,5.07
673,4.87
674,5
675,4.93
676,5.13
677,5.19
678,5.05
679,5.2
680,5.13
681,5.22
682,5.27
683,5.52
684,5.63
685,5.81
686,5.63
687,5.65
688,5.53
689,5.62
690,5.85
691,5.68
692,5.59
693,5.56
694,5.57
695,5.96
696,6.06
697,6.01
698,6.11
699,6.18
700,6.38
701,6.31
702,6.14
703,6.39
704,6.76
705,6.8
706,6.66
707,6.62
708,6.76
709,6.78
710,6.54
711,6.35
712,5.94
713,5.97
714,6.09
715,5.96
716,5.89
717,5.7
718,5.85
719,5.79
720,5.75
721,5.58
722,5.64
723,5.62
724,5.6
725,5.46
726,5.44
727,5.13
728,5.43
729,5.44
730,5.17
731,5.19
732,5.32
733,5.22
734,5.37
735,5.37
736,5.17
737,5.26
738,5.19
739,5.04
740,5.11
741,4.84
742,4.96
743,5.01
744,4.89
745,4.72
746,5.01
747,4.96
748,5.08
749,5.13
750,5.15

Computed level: 1.5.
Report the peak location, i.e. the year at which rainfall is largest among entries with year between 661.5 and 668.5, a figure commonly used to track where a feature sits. 668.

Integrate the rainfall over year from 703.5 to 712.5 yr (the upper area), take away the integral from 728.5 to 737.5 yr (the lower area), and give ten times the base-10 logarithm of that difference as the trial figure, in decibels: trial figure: 11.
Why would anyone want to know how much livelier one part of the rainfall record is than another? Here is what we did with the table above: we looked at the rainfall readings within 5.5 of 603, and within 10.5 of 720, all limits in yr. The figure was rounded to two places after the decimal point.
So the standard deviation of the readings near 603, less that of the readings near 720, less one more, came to -1.19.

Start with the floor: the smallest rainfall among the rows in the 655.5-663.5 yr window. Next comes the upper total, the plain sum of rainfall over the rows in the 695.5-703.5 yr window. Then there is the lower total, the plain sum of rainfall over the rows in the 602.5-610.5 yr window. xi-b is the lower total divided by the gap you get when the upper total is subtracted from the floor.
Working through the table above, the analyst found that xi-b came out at -0.90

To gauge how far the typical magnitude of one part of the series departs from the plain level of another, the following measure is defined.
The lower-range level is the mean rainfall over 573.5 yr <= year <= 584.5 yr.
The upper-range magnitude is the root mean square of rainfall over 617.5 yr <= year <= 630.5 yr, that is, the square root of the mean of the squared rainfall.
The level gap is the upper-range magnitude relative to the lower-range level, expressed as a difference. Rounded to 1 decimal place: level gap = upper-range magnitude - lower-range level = 1.5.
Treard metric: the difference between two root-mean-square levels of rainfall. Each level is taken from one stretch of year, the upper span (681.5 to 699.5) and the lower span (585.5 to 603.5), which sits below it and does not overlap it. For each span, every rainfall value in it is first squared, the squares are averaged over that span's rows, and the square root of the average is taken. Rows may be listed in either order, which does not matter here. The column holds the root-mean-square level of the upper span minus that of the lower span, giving 1.17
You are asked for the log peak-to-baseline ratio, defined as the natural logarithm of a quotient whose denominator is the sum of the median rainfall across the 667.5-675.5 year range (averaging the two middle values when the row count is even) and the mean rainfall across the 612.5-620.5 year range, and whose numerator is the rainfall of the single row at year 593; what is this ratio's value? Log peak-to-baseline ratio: -0.82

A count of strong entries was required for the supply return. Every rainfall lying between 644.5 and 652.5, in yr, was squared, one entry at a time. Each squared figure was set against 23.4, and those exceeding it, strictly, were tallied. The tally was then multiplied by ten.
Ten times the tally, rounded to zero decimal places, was 60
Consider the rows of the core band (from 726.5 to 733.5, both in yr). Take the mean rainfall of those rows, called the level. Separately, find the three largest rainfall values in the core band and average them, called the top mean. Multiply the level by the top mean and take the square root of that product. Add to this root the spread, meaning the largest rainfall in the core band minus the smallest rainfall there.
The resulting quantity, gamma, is 5.64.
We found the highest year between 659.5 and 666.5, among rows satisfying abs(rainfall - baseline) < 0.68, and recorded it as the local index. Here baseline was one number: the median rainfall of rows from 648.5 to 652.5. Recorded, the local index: 666 yr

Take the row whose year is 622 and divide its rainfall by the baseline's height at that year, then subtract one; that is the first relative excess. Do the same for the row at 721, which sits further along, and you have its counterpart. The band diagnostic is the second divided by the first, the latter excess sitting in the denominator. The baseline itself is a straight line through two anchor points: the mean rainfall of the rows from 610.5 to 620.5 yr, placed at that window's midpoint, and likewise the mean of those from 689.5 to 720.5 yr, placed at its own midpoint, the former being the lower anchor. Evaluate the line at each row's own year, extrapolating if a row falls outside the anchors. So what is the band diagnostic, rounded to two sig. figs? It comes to -3.2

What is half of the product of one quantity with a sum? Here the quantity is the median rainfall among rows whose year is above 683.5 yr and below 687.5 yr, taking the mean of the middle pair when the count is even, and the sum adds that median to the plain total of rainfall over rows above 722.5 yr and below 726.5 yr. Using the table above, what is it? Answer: 78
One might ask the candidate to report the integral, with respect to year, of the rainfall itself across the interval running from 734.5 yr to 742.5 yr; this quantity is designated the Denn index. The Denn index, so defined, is 40.9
